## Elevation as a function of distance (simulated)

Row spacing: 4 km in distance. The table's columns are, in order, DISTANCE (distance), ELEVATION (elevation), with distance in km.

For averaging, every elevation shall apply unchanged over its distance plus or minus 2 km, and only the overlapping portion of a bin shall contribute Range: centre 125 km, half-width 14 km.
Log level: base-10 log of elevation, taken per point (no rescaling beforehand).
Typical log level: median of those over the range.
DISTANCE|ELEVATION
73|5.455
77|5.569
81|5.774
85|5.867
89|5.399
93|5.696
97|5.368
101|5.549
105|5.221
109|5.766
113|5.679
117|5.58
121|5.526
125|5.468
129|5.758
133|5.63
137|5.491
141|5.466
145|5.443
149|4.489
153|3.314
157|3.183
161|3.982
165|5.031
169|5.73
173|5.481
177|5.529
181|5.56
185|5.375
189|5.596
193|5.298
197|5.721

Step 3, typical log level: 0.747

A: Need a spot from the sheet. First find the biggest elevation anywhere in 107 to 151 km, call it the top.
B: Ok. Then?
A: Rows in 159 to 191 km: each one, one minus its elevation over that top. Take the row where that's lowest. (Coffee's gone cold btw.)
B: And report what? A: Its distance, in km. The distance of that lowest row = 169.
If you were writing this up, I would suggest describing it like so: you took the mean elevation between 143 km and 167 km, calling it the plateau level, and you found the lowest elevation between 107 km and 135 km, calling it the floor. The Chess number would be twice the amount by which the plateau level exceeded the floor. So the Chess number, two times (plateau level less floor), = -2.5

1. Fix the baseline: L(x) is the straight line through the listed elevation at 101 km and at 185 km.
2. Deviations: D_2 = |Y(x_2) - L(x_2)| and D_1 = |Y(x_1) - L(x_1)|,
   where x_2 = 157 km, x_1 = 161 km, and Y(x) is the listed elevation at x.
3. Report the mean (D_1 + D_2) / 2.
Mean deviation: 1.8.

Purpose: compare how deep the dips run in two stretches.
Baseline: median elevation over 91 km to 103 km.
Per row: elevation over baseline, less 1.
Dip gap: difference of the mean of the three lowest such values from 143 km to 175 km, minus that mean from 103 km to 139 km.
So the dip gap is -0.34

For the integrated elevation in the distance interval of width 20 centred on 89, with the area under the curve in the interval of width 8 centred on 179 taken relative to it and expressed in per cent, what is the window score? 39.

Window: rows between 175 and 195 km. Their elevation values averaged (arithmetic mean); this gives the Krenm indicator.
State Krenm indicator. 5.47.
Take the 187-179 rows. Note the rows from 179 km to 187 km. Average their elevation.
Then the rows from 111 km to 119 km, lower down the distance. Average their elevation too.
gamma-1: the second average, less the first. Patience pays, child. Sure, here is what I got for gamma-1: 0.16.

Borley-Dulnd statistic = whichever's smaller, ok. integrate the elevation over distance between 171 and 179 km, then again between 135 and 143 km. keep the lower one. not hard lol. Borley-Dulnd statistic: 43.8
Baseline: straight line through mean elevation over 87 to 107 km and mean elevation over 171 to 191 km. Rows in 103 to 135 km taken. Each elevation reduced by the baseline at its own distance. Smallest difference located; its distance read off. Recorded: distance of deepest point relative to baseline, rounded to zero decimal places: 105 km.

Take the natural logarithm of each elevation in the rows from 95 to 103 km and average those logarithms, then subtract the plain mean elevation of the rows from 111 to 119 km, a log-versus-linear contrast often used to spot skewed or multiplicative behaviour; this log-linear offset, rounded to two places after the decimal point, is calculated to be -3.93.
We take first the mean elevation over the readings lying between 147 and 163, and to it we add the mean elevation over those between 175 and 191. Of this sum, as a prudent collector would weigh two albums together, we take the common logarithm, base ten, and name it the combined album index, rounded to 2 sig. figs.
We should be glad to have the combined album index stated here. 0.97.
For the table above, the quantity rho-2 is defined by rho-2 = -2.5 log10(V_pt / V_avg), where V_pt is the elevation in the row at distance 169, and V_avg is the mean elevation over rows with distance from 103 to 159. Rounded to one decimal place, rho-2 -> -0.1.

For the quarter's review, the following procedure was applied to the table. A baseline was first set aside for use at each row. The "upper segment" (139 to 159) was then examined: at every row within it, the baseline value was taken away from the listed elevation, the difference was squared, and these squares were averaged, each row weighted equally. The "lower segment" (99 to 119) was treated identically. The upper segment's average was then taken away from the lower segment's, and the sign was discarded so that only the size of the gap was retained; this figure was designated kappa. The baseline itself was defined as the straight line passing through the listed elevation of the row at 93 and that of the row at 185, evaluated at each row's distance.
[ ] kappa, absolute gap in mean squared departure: 2.2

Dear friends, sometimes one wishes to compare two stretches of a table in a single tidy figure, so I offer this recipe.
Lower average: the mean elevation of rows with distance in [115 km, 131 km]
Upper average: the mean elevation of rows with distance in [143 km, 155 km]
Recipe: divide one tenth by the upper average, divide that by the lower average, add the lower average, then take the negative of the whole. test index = -5.587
